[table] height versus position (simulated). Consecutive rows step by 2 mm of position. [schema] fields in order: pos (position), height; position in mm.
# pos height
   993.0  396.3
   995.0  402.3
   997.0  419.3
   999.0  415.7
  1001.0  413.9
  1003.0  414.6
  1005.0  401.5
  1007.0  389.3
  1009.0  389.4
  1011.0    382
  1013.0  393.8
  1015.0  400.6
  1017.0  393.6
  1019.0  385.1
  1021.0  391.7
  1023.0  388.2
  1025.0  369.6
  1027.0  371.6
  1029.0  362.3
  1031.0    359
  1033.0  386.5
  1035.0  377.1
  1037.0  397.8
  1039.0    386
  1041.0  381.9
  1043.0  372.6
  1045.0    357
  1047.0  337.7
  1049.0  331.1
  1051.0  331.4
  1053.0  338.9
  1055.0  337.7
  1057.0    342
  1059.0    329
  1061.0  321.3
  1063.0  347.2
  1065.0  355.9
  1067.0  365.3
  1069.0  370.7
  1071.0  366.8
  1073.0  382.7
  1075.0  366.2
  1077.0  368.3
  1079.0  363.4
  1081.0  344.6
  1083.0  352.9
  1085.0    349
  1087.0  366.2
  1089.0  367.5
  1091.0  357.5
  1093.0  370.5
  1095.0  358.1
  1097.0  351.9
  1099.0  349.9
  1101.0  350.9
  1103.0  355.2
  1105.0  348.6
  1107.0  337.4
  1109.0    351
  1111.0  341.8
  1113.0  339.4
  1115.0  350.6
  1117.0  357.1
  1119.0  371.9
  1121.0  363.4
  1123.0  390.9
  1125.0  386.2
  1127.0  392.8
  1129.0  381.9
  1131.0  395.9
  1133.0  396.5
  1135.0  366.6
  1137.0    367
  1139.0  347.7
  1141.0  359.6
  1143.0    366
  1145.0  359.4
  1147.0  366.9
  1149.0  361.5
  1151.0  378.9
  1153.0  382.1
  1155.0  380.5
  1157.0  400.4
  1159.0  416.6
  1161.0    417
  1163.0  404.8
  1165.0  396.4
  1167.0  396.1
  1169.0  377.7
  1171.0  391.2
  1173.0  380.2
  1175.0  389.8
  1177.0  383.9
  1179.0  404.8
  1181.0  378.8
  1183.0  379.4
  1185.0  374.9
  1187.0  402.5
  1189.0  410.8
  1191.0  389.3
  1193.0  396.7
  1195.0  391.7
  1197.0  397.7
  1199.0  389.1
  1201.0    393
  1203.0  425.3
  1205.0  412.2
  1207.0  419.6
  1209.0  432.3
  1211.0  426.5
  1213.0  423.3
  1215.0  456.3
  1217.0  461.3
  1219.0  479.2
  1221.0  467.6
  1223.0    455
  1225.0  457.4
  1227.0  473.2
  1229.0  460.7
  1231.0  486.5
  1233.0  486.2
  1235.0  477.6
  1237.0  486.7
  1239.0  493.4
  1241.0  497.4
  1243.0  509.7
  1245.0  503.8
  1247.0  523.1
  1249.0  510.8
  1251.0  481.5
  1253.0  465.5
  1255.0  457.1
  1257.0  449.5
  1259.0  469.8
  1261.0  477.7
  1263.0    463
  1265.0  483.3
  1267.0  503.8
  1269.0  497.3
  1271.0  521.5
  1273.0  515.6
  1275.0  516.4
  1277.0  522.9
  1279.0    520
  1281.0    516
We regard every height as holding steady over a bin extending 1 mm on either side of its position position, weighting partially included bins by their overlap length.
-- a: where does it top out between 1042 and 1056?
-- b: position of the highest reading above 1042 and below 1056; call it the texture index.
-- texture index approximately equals 1043.0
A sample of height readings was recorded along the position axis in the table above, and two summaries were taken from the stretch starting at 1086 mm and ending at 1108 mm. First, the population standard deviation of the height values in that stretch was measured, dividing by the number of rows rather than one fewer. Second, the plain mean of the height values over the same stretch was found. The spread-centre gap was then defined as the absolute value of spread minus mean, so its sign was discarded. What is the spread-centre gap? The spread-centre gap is 347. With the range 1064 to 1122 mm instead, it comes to 347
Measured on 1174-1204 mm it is 381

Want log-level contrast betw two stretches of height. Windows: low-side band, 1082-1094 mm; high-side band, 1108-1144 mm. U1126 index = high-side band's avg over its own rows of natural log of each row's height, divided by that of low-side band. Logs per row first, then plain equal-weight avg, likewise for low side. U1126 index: 1.00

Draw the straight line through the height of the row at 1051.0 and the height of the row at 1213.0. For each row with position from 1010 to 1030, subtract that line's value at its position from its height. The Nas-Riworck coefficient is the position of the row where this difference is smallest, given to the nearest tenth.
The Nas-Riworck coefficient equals 1029.0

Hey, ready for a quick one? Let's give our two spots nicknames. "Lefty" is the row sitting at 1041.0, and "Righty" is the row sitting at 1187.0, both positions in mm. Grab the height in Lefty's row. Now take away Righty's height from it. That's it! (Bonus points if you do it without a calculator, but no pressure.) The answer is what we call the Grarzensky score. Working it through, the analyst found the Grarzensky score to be -21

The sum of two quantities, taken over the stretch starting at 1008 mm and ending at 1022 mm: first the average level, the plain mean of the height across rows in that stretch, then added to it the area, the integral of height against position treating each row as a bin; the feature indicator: 5863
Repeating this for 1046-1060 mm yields 5031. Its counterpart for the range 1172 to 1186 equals 5768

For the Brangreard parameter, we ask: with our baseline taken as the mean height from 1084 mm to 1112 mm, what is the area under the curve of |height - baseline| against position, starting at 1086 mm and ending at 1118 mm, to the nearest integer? 237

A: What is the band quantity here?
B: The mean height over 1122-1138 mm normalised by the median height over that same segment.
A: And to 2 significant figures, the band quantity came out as 0.99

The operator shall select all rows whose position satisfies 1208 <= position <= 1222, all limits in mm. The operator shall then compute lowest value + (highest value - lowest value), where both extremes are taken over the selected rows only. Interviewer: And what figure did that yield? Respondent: 479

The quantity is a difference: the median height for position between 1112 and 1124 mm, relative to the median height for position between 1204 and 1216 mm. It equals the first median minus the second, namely -65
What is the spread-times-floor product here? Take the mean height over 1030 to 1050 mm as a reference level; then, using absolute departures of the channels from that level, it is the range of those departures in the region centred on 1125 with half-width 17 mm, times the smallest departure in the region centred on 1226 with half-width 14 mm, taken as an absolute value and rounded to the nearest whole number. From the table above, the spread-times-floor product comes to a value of 1508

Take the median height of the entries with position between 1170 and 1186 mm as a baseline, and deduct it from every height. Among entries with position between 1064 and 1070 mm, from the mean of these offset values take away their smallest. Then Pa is 8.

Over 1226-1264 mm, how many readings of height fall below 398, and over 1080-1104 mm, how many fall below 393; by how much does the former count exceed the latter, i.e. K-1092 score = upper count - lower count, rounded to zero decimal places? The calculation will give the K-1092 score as -12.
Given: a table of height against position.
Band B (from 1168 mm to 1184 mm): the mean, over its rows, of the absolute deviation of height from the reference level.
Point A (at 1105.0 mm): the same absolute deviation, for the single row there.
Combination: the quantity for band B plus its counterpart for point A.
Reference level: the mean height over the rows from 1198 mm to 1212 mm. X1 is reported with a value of 93.7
